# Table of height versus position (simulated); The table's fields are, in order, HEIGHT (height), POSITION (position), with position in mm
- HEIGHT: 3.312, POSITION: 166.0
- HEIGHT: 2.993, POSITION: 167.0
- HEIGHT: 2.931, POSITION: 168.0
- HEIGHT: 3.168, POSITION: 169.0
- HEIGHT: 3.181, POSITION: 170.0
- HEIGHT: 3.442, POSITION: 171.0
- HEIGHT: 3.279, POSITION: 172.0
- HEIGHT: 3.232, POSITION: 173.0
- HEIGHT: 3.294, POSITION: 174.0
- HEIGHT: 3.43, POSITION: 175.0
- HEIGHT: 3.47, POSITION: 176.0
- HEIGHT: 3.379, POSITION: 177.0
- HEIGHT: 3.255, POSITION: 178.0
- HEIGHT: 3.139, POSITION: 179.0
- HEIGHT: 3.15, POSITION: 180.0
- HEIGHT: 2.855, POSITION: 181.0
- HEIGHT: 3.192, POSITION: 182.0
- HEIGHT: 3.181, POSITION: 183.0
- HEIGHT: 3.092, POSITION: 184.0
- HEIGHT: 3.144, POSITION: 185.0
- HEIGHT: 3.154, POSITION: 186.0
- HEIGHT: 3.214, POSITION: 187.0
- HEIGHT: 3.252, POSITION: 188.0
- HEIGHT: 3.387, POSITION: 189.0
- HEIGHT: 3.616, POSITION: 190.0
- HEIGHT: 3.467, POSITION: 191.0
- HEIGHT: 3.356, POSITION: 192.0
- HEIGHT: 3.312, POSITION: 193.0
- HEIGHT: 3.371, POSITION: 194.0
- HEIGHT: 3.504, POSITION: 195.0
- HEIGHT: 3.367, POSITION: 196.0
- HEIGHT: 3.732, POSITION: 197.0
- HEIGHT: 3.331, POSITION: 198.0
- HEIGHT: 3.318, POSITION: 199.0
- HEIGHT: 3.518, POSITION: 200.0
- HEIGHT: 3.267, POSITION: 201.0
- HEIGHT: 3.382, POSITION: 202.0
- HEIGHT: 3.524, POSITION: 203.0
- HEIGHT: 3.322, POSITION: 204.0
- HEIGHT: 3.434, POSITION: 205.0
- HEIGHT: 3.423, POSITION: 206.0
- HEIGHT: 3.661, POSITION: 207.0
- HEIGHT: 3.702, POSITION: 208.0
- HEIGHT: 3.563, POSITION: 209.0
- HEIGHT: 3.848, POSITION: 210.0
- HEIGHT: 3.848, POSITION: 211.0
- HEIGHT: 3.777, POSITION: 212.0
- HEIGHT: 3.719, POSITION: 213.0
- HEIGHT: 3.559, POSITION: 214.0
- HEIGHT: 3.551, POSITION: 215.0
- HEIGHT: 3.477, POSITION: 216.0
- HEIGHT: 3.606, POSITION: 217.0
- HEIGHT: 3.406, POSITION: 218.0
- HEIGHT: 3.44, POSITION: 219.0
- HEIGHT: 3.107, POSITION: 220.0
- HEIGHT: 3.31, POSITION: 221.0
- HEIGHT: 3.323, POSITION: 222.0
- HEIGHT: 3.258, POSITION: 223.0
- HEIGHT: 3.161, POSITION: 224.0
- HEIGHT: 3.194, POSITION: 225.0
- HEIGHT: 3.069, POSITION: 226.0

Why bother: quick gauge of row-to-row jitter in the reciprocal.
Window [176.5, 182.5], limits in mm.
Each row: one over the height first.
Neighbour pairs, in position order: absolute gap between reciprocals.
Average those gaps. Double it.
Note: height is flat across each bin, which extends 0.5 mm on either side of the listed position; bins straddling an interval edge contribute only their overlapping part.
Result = 0.037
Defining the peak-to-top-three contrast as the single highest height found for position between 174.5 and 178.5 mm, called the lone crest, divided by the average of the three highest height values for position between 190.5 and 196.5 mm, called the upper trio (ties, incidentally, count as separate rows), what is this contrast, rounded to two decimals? 1.01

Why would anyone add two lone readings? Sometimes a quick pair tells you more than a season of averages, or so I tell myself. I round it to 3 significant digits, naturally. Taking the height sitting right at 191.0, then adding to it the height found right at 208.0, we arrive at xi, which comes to 7.17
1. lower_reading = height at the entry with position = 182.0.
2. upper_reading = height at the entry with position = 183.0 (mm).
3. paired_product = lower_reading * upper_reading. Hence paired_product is 10.2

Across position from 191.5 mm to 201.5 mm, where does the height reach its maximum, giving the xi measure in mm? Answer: 197.0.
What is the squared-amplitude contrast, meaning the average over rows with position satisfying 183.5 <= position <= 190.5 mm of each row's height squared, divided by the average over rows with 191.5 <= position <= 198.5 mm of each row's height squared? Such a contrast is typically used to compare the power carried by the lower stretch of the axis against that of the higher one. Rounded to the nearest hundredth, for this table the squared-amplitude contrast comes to 0.91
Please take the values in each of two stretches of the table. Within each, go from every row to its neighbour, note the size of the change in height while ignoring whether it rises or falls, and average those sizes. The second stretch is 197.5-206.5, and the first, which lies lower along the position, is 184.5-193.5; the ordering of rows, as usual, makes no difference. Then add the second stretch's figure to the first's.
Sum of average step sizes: 0.23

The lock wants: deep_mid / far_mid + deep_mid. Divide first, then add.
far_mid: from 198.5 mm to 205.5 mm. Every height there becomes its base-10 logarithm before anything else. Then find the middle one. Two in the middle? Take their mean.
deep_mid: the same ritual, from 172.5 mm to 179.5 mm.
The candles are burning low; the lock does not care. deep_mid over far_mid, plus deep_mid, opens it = 1.50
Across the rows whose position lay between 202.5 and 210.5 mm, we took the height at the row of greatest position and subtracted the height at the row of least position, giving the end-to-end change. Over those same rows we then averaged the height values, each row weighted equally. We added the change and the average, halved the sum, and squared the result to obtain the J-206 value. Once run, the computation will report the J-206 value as 3.77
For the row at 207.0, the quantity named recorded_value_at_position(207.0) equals 3.661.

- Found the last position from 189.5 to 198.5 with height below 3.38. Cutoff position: 198.0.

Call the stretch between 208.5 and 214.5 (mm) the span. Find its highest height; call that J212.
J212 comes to 3.848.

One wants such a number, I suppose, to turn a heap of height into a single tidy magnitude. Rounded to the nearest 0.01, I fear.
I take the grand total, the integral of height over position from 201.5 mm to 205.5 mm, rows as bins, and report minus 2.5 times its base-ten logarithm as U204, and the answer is -2.84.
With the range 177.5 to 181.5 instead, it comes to -2.73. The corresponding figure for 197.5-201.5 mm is -2.82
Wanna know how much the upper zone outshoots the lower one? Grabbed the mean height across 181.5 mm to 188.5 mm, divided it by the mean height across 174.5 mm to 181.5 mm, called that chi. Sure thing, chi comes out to 0.98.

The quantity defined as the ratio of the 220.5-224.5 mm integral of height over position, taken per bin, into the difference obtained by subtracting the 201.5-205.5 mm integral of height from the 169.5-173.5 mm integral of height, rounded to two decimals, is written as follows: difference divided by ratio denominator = -0.04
